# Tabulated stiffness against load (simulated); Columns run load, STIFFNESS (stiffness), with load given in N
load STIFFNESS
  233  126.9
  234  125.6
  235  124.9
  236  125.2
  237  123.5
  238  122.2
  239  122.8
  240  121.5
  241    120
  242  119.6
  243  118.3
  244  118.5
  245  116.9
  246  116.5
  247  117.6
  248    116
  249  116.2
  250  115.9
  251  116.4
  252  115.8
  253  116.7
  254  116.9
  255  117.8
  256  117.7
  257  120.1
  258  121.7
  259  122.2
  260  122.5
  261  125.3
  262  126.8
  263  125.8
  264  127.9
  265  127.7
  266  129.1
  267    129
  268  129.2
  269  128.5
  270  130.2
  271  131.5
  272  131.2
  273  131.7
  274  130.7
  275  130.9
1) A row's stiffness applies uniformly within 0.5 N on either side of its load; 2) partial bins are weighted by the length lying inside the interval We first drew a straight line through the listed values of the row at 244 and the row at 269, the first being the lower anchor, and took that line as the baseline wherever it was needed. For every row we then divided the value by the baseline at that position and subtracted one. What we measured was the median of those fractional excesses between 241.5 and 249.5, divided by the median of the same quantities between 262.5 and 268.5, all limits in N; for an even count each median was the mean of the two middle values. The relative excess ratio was -1.8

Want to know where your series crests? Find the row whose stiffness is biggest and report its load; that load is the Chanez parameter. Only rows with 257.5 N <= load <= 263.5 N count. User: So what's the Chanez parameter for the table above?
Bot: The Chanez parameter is 262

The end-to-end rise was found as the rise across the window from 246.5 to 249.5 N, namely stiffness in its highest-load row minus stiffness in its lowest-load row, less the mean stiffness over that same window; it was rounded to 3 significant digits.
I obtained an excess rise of -118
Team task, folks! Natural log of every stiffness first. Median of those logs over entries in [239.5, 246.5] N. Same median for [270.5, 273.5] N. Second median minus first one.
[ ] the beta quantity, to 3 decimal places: 0.104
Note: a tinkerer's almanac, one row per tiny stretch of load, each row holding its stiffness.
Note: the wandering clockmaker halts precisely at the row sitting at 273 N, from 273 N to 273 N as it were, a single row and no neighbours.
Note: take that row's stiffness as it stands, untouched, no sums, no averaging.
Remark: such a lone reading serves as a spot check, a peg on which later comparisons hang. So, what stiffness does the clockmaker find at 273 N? 131.7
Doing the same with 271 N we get 131.5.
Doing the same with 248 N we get 116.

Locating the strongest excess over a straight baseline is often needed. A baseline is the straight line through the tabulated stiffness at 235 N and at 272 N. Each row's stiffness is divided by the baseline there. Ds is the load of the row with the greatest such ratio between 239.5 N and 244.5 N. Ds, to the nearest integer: 240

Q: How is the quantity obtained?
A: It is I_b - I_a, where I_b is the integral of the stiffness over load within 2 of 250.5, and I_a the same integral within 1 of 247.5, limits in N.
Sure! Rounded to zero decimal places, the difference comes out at 231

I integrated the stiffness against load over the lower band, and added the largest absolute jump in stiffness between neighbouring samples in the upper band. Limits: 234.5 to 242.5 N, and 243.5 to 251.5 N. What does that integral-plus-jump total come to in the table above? 981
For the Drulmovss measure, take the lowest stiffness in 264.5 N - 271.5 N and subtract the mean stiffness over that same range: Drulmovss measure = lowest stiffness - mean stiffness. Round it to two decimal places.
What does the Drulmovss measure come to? -1.61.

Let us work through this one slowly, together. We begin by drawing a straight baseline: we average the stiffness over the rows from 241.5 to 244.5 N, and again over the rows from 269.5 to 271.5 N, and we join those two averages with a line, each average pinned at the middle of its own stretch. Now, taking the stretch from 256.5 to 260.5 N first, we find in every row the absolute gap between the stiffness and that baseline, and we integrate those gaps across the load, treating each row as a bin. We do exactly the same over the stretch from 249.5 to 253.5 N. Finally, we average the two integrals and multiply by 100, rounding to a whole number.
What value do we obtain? 2058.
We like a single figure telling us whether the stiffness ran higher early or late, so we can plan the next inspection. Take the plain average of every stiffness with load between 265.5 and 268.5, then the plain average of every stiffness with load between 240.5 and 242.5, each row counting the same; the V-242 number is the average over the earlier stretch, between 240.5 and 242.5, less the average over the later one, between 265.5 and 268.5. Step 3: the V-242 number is -9.3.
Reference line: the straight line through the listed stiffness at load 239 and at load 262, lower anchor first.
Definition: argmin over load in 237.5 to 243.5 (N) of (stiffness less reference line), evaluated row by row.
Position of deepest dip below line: 243 N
